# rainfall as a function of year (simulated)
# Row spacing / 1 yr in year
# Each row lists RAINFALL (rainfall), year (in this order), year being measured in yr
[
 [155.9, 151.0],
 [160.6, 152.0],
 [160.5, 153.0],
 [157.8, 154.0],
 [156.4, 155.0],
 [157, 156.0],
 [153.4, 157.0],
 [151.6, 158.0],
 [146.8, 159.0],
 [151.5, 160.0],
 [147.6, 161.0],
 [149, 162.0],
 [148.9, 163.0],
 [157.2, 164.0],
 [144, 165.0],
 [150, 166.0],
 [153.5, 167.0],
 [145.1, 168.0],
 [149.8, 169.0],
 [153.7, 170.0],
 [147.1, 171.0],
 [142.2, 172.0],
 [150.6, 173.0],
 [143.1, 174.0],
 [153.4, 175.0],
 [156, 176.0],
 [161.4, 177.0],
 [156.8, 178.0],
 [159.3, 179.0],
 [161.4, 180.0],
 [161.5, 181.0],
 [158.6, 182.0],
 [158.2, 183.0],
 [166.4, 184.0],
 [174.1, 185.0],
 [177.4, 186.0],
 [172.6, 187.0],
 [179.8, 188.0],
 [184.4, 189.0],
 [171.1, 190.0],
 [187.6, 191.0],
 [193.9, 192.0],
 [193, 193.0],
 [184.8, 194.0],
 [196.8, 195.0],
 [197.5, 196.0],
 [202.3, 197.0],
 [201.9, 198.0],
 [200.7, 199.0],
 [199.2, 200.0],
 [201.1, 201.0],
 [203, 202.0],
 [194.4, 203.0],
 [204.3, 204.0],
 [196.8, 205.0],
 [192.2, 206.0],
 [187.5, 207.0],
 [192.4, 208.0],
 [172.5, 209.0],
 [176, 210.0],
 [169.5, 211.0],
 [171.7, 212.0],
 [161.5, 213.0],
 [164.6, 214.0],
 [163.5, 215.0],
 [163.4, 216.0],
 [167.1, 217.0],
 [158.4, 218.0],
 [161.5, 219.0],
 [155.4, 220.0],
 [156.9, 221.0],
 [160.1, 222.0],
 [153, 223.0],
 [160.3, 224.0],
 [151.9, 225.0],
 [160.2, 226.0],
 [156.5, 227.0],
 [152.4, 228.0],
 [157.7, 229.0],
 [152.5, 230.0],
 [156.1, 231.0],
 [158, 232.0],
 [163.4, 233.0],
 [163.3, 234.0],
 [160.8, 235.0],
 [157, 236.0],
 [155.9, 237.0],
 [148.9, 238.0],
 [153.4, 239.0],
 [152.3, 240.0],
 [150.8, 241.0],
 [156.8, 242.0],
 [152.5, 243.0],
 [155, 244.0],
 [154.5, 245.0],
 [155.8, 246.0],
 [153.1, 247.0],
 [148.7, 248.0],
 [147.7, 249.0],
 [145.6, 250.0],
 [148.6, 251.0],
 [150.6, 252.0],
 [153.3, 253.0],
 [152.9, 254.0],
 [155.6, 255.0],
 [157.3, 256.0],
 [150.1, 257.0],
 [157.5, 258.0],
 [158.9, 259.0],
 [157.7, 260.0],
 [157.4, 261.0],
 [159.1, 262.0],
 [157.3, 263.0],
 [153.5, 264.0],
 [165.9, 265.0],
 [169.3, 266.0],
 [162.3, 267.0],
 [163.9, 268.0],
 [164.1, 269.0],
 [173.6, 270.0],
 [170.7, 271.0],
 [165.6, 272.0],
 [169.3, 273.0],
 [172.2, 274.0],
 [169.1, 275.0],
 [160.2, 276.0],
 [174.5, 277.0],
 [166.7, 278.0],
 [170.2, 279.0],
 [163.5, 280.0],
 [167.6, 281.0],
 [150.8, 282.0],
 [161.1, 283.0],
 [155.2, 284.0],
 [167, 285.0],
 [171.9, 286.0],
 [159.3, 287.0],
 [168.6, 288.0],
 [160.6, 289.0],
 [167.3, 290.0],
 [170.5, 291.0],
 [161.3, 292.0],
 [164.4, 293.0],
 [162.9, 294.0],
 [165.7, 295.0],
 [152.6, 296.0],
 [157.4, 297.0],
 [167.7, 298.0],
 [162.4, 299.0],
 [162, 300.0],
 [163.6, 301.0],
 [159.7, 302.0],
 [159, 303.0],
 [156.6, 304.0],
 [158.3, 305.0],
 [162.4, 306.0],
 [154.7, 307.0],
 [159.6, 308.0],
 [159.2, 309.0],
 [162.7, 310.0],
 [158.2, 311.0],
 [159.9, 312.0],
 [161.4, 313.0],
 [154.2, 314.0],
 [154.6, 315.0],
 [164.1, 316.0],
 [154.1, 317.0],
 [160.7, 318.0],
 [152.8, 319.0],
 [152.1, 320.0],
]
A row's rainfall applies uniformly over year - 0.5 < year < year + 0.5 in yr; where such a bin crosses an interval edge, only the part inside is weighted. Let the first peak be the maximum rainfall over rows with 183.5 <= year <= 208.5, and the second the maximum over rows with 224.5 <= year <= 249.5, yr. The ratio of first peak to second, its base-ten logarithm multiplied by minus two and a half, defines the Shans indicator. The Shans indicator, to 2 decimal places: -0.24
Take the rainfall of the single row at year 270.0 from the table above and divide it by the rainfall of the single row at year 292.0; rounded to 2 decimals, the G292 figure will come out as 1.08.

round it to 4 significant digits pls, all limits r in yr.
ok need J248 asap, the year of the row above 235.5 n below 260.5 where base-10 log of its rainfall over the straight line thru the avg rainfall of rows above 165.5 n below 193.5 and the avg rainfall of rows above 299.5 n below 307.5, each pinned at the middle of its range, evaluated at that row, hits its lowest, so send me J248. 250.0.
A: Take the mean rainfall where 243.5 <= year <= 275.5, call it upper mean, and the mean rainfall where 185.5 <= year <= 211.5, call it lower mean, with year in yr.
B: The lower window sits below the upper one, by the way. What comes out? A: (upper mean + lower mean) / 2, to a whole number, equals 174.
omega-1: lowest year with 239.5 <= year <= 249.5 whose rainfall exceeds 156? 242.0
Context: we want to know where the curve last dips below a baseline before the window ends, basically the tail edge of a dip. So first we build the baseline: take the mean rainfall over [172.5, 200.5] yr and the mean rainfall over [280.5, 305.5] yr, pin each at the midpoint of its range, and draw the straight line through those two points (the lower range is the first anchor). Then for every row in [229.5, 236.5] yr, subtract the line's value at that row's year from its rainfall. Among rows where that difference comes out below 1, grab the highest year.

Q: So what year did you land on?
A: 236.0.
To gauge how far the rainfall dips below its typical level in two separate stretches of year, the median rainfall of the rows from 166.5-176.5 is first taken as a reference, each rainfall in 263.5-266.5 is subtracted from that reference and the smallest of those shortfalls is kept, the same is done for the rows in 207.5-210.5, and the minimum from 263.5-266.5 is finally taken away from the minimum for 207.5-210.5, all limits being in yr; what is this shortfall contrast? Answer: -23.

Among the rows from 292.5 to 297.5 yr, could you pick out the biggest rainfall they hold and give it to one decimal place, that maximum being 165.7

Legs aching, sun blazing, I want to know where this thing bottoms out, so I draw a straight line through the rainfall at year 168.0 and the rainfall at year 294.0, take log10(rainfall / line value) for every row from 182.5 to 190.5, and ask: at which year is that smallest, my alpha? 183.0 yr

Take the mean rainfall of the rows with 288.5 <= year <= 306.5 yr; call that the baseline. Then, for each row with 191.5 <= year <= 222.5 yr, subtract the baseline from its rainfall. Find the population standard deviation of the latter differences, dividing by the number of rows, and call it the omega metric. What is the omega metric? 17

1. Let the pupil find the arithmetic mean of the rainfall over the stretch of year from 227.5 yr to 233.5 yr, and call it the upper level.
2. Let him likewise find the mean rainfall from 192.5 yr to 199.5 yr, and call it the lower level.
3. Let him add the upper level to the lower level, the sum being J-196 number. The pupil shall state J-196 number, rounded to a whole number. 353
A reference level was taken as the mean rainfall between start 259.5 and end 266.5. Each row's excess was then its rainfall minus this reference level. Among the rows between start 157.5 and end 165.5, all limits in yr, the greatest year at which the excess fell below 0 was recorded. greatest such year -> 165.0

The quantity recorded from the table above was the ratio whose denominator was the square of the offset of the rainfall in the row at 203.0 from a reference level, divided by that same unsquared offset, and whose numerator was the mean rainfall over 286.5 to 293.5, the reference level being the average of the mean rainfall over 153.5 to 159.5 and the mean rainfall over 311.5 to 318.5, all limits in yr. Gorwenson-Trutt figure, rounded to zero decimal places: 4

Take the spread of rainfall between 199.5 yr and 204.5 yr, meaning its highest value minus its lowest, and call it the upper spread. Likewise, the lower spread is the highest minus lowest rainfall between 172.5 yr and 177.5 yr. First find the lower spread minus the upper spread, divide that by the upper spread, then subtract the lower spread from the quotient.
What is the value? -17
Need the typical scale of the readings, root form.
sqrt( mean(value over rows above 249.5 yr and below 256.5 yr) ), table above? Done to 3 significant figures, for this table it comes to 12.3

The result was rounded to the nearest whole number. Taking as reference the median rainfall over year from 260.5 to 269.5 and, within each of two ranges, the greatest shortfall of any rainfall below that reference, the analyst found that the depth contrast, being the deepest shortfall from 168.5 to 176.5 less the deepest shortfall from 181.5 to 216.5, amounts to 16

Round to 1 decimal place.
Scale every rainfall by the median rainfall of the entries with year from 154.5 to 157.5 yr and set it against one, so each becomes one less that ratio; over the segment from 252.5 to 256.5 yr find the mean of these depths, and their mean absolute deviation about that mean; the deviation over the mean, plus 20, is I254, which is 21.0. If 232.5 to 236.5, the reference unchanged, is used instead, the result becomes 19.5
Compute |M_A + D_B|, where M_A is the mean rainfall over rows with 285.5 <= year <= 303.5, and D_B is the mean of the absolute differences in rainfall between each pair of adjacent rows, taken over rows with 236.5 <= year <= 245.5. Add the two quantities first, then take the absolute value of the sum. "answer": 167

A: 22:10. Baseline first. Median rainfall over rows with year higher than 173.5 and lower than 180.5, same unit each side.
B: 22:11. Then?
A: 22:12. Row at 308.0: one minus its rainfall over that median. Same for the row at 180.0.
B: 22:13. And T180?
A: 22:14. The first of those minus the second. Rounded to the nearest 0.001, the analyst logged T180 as 0.011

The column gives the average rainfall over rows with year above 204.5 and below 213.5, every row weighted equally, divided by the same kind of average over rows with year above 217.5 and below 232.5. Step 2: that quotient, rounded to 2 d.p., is 1.15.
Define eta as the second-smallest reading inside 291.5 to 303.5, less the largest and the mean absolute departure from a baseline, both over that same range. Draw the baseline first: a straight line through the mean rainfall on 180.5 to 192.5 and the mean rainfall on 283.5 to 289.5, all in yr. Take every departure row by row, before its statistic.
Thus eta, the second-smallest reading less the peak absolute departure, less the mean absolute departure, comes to 144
